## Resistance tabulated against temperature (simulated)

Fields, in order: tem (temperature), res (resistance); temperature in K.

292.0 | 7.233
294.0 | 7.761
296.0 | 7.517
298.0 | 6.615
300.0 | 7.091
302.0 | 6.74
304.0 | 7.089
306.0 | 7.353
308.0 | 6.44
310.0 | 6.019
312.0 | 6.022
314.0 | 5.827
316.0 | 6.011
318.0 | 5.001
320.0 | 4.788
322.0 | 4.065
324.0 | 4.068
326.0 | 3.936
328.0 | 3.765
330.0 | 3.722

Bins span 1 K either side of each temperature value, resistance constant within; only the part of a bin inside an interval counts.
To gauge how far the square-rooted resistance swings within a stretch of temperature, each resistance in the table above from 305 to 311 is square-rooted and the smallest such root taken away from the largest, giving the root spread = 0.26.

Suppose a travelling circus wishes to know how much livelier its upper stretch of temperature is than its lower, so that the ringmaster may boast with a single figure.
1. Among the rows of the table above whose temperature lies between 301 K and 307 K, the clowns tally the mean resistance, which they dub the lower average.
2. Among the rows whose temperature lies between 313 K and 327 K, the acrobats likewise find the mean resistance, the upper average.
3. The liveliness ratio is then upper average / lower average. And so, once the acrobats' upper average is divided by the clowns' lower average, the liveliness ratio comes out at 0.68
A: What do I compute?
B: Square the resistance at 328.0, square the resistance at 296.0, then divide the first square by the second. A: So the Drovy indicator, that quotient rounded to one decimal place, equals 0.3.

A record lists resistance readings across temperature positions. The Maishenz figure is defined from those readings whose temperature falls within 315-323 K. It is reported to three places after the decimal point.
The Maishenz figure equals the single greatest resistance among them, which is 6.011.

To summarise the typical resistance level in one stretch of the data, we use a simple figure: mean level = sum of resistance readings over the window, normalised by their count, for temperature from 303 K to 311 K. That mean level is 6.7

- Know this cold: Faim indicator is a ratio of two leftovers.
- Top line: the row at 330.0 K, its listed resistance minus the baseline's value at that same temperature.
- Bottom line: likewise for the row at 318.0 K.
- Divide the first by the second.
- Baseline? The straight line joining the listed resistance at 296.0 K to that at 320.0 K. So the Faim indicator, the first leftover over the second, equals -4.9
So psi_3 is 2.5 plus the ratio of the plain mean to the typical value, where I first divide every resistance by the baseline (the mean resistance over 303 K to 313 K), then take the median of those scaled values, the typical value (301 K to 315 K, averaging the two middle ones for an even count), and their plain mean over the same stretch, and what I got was 3.509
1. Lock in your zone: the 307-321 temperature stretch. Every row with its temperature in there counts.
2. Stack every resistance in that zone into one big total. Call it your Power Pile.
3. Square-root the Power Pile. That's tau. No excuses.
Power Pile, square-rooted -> 6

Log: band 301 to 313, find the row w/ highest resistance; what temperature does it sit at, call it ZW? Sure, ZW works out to 306.0 K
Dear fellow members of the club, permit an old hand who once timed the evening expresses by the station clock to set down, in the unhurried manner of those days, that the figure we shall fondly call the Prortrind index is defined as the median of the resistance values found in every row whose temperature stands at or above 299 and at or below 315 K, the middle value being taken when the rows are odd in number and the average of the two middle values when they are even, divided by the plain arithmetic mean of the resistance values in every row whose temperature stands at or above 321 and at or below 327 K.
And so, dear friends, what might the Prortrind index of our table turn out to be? 1.6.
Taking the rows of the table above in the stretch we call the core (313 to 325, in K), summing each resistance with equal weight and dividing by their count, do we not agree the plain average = 5.0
